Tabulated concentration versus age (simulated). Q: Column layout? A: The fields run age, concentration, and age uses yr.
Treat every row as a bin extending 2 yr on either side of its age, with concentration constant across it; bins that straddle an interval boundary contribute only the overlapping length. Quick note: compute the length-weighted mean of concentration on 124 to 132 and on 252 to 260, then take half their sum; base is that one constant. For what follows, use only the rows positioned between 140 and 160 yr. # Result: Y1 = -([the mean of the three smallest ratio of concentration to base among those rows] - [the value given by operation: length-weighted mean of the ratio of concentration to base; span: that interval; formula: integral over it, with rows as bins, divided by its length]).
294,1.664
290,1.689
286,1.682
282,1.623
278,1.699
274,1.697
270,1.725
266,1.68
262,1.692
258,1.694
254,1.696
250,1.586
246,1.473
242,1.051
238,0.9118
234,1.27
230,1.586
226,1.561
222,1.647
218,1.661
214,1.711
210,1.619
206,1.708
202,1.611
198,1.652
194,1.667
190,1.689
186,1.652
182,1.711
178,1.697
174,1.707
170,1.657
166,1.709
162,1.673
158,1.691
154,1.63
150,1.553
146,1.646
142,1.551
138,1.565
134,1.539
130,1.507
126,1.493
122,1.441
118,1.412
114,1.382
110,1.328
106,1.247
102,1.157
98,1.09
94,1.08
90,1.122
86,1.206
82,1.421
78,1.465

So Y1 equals 0.02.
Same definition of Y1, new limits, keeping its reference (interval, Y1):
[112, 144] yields 0.05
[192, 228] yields 0.03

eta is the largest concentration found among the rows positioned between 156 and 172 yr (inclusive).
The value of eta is 1.709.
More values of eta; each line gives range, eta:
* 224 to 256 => 1.696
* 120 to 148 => 1.646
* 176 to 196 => 1.711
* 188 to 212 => 1.708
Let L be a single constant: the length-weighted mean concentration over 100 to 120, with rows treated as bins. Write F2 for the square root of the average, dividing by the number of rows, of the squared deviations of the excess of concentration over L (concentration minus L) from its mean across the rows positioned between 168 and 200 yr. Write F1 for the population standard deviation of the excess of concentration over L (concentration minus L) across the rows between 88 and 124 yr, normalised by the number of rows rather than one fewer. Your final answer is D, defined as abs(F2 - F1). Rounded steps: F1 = 0.14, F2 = 0.023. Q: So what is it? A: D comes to 0.11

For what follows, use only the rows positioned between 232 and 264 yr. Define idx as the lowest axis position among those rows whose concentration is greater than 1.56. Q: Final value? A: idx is 250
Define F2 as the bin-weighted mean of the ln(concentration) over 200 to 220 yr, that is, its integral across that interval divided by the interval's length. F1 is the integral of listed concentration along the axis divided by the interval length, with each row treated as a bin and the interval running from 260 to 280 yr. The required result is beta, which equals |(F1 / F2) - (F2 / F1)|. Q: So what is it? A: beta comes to 3.0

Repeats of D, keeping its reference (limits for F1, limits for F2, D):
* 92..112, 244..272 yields 0.01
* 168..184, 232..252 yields 0.23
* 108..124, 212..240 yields 0.23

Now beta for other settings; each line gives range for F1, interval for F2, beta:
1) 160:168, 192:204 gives 3.1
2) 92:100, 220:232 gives 1.9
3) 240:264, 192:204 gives 2.8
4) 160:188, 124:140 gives 3.7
